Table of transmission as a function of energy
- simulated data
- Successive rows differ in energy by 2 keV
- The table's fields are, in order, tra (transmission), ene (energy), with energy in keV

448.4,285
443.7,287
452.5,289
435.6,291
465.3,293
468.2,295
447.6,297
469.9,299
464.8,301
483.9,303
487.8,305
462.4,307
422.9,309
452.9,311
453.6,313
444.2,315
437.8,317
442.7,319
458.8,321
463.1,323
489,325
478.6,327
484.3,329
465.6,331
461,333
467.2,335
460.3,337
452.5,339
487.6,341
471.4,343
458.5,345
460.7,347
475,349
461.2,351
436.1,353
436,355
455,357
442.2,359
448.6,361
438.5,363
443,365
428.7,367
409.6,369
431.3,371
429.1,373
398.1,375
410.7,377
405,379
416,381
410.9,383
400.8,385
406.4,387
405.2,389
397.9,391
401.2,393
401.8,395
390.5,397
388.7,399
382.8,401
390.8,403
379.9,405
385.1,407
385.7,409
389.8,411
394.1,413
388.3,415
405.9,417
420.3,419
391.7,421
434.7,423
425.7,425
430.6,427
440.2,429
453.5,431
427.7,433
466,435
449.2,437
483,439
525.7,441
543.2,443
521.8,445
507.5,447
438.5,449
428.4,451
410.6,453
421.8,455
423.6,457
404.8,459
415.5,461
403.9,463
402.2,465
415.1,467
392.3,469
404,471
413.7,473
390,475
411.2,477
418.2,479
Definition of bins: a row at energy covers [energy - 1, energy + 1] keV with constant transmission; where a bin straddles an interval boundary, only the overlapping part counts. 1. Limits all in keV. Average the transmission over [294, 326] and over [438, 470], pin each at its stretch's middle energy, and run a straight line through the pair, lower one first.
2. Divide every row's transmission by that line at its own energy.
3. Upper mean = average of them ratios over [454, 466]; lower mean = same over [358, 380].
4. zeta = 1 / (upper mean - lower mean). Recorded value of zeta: -73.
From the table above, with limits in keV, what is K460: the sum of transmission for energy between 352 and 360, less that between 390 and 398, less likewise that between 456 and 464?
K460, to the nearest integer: -1470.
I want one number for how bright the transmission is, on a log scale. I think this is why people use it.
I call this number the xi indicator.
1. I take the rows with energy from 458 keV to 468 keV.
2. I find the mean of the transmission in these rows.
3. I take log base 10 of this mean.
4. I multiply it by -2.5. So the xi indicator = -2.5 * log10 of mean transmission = -6.53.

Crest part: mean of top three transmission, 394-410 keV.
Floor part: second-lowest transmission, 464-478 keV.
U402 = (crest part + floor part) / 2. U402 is 393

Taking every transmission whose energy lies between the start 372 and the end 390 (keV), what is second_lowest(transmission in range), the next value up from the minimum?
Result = 400.8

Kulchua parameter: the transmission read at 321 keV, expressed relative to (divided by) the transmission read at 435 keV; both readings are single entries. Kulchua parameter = 0.98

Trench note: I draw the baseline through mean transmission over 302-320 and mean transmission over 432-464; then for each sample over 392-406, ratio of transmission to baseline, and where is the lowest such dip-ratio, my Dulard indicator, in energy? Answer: 405 keV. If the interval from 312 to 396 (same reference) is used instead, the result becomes 391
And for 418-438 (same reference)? 421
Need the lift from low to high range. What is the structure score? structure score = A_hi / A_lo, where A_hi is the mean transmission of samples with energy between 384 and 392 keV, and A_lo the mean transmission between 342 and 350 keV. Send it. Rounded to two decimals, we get 0.86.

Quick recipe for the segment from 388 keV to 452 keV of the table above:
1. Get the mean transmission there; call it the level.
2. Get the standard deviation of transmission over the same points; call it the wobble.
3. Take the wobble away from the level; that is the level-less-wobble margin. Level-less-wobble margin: 382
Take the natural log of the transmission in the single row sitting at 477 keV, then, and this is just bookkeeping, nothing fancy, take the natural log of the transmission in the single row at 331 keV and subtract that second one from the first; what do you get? -0.124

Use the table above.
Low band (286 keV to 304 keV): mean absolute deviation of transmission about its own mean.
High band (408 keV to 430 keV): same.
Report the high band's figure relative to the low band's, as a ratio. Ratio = 1.5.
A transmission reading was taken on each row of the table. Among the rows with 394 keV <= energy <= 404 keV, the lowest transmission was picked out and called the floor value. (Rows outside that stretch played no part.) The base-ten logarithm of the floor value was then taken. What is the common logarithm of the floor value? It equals 2.583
